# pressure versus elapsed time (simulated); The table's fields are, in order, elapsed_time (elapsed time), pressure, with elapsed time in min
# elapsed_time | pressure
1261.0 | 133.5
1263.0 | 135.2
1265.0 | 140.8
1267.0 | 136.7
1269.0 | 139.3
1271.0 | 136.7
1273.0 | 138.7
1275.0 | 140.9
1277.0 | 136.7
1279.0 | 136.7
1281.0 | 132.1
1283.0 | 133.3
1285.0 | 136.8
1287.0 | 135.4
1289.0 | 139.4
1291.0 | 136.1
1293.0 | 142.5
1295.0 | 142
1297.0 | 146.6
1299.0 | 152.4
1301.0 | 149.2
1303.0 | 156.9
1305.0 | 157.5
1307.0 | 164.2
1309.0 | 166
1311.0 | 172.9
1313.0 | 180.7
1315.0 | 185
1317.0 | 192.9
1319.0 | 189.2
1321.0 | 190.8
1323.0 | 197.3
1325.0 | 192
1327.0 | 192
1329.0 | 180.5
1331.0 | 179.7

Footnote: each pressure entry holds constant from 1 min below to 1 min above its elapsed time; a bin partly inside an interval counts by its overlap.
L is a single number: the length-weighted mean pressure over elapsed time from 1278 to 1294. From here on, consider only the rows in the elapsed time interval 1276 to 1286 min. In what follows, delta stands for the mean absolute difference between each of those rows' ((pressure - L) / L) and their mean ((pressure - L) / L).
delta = 0.01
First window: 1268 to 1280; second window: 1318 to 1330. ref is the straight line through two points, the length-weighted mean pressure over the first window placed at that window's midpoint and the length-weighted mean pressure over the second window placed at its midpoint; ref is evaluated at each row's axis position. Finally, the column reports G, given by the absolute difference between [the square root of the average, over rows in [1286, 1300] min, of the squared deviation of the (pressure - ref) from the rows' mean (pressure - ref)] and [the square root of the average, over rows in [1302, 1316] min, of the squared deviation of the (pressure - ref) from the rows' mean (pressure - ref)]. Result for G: 3.7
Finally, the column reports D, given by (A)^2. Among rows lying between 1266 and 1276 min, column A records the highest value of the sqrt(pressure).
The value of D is 141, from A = 11.9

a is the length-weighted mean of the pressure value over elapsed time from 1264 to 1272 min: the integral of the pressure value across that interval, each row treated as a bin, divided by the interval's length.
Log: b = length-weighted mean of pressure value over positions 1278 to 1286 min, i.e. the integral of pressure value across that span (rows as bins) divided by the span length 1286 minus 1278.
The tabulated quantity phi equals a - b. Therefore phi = 4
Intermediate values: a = 138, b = 135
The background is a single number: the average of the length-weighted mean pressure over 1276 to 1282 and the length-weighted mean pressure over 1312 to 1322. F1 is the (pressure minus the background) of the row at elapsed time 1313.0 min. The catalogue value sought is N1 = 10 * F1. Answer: 193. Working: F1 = 19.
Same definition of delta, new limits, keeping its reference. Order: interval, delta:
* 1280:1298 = 0.03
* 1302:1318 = 0.08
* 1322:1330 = 0.04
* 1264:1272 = 0.01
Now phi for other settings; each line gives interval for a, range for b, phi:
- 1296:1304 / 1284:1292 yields 14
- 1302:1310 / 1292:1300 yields 15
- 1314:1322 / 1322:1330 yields -1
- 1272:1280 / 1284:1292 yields 1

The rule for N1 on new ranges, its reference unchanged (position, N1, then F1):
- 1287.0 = -260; -26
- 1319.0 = 278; 28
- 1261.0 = -279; -28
